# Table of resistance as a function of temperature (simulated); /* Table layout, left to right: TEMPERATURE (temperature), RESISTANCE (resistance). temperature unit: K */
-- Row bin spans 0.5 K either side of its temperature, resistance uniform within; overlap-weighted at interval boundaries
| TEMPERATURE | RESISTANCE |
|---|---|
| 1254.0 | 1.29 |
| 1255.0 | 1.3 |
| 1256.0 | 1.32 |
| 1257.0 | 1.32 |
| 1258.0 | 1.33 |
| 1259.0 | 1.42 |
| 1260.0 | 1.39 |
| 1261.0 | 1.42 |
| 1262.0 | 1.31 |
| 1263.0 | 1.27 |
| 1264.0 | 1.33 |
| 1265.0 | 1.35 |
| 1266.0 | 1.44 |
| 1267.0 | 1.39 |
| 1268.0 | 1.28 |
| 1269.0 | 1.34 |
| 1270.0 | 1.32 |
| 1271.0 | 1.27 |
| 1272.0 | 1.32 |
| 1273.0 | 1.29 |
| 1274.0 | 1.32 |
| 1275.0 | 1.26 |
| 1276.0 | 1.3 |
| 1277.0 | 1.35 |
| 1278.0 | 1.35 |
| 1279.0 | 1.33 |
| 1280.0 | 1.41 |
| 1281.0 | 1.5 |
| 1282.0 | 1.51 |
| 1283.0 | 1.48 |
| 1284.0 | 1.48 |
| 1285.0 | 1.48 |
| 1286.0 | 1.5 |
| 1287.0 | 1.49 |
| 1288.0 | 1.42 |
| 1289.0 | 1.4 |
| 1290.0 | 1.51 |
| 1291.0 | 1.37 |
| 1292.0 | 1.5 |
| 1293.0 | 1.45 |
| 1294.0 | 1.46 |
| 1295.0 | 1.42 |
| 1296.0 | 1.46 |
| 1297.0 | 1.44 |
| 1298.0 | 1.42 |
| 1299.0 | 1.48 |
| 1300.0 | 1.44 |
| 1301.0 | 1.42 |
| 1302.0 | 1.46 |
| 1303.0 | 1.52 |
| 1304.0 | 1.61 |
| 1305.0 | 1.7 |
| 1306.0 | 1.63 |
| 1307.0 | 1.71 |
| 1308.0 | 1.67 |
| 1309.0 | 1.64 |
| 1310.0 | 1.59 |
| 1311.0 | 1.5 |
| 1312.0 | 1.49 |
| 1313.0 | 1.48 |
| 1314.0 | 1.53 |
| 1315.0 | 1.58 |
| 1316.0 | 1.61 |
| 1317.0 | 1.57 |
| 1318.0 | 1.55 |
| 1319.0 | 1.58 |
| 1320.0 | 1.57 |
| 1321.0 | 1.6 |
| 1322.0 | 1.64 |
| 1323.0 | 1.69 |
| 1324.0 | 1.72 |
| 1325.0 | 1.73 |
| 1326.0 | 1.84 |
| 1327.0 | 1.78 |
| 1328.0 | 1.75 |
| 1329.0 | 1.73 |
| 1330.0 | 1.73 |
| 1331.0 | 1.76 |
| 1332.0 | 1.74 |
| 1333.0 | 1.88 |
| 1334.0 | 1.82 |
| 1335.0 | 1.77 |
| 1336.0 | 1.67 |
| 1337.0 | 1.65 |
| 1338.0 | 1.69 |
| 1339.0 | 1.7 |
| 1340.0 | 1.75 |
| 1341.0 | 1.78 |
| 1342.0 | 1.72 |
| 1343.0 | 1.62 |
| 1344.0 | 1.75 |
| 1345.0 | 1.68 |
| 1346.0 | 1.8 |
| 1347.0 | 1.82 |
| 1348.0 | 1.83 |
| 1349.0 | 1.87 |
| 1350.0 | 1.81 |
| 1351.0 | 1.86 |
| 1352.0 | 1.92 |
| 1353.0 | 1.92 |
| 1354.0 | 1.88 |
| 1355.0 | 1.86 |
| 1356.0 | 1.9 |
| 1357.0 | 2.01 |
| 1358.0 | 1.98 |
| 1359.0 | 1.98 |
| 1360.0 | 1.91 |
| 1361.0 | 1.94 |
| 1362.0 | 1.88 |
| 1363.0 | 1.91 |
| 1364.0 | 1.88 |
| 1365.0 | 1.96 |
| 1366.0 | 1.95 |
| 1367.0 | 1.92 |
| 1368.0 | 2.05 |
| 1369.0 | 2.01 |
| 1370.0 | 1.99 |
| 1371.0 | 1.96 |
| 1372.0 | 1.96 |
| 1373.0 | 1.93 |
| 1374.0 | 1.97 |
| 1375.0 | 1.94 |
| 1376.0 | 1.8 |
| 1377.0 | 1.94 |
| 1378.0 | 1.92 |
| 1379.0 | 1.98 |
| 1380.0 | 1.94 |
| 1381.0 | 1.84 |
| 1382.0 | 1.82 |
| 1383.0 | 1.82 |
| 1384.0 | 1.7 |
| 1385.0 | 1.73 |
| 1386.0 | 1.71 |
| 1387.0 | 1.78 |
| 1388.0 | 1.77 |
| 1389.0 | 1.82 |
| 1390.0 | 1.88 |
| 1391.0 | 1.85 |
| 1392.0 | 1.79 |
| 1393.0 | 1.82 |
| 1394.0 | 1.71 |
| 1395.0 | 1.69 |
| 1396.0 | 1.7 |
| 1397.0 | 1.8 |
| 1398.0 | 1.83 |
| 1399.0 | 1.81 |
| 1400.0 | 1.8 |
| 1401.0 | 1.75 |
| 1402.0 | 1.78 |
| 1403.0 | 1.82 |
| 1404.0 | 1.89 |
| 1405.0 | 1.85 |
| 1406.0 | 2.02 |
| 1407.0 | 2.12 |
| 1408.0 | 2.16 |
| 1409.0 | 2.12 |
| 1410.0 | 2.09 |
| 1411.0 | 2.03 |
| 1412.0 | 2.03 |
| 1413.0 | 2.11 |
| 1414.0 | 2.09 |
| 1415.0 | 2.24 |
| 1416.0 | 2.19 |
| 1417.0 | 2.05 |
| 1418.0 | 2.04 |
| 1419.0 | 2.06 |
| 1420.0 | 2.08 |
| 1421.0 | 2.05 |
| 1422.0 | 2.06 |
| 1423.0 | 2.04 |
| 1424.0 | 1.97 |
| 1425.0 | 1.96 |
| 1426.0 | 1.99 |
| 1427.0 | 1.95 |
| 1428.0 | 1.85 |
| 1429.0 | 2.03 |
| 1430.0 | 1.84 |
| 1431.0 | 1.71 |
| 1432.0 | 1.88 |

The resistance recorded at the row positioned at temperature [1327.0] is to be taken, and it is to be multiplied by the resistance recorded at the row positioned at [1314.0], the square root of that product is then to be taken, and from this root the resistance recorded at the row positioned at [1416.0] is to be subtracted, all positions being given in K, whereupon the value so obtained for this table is -0.54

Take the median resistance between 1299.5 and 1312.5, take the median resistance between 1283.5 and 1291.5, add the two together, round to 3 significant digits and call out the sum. 3.07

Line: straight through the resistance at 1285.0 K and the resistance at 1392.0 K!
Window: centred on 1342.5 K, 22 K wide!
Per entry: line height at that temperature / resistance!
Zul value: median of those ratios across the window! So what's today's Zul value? 0.92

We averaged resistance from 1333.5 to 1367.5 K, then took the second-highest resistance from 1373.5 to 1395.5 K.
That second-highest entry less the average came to 0.1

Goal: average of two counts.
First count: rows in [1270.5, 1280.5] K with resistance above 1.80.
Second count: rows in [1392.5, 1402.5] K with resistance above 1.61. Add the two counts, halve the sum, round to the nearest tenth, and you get 5.0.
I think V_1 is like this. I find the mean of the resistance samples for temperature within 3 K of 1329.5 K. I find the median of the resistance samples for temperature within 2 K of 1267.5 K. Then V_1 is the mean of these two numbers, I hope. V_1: 1.56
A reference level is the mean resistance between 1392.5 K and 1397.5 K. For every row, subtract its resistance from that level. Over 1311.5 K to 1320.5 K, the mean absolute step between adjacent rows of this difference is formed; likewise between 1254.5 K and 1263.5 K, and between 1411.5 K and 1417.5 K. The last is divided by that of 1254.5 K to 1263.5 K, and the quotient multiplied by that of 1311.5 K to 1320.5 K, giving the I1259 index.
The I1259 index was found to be 0.06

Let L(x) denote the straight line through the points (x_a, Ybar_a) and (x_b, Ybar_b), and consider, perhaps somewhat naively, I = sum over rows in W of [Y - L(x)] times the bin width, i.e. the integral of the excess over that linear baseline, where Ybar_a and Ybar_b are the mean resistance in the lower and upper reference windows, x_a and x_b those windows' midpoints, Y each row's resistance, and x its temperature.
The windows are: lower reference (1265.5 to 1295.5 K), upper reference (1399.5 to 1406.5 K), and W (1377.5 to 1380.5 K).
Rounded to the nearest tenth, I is 0.6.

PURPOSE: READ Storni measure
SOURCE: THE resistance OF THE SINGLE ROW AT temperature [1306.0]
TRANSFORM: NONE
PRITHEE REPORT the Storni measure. 1.63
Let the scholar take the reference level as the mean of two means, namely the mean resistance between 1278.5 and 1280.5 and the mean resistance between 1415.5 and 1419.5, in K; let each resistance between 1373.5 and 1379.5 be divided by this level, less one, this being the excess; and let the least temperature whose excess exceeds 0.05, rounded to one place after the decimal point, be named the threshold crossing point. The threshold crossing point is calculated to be 1374.0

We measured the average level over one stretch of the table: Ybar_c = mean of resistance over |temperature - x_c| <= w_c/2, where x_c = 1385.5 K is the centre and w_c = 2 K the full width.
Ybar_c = 1.72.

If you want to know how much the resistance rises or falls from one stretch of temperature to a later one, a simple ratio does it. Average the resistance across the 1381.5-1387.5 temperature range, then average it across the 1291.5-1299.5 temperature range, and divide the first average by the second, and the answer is 1.21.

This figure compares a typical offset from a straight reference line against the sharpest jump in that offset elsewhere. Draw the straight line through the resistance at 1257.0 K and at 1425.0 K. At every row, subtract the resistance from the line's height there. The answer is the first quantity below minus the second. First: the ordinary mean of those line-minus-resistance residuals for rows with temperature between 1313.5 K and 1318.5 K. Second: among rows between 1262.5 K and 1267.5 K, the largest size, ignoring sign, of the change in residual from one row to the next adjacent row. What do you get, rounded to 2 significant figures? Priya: -0.11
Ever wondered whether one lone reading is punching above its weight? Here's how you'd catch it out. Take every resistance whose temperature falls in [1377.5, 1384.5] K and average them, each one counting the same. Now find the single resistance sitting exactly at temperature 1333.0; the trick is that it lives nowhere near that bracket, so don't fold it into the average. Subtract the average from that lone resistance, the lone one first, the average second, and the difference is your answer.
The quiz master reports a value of 0.02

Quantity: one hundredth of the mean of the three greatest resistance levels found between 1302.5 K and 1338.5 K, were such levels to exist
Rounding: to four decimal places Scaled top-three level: 0.0185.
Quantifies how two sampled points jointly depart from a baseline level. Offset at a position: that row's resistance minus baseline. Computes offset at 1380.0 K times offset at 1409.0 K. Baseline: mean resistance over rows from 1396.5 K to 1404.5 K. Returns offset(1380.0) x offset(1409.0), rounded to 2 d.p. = 0.04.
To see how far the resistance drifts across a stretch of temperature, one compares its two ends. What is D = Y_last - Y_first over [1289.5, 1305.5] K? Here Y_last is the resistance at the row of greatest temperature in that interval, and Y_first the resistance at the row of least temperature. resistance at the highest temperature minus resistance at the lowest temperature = 0.19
